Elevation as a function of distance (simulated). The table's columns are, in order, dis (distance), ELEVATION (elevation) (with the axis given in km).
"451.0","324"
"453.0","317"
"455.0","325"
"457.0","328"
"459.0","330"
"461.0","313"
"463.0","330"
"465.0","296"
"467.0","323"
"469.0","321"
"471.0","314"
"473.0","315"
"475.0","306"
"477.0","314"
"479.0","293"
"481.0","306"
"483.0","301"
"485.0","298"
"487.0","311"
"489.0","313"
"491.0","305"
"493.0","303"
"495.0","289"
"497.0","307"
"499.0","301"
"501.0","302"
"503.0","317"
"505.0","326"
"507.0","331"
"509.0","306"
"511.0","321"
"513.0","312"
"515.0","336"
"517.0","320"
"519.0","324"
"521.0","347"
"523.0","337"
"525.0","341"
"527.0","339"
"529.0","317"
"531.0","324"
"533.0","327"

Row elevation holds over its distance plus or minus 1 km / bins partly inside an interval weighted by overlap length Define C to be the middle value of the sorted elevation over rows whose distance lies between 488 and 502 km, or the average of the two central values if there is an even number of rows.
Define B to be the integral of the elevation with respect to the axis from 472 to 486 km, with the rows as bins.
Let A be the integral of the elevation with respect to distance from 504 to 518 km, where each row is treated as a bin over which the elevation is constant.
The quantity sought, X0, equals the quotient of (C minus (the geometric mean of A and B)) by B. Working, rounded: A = 4504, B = 4266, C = 303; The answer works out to -0.956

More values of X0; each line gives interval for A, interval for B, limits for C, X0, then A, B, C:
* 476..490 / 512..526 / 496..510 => -0.894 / 4272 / 4634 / 307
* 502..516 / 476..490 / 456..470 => -0.951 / 4498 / 4272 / 323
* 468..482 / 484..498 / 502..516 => -0.935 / 4338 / 4252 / 321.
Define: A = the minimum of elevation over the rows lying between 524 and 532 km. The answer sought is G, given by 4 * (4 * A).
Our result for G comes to 5072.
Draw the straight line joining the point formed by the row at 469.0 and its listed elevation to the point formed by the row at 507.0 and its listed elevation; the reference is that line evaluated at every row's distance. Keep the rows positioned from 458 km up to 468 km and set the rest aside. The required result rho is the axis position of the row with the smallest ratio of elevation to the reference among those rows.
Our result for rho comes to 465.0 km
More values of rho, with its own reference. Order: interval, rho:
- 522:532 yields 529.0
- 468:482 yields 479.0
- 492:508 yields 495.0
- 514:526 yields 517.0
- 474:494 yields 479.0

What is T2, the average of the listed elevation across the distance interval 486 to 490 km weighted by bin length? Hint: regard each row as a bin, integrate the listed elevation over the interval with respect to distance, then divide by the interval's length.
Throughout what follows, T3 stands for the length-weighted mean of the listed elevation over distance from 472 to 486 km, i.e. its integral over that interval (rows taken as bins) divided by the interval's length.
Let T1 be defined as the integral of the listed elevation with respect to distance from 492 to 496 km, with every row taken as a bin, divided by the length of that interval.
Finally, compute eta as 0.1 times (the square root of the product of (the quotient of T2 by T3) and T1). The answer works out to 1.74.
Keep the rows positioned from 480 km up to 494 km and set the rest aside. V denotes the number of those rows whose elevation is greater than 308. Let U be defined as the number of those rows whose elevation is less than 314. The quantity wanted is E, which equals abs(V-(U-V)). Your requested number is 3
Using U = 7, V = 2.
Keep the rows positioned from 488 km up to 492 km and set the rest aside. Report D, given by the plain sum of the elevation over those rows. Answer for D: 618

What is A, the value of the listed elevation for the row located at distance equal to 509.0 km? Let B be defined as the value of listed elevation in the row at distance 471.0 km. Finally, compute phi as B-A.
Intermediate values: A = 306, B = 314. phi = 8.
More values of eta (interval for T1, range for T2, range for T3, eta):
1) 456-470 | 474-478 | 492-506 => 1.80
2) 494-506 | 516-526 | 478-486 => 1.85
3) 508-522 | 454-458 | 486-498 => 1.86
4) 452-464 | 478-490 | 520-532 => 1.72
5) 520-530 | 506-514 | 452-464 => 1.82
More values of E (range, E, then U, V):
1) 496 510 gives 2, 4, 3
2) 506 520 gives 10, 2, 6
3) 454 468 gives 10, 2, 6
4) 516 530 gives 14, 0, 7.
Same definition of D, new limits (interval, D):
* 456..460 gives 658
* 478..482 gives 599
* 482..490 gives 1223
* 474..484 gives 1520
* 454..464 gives 1626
